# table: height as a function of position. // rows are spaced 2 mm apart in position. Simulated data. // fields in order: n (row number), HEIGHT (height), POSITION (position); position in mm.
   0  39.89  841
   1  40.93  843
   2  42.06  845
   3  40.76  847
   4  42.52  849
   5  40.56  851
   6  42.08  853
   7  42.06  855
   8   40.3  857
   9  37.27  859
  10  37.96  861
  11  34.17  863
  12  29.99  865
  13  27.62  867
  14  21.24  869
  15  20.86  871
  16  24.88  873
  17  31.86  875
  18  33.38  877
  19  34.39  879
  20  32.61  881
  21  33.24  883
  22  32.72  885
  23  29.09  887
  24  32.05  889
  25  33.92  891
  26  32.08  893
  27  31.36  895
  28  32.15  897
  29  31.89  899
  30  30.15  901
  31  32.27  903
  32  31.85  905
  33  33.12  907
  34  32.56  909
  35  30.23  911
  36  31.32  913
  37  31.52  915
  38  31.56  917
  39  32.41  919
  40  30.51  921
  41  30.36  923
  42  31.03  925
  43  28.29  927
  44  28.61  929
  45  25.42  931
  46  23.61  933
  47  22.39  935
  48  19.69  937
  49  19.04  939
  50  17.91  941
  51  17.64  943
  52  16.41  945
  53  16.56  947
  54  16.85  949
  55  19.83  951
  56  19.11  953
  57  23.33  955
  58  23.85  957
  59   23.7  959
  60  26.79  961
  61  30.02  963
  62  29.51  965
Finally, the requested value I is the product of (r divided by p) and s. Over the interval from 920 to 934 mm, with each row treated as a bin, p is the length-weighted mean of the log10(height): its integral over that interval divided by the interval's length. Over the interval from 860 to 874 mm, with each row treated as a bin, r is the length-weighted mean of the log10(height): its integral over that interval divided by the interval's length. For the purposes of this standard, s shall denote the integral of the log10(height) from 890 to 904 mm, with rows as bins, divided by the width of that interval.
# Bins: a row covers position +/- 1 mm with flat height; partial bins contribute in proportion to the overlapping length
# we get 1.49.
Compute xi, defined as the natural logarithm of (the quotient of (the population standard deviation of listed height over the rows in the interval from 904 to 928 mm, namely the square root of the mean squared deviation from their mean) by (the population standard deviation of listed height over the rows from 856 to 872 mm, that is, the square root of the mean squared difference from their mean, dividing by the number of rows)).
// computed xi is -1.7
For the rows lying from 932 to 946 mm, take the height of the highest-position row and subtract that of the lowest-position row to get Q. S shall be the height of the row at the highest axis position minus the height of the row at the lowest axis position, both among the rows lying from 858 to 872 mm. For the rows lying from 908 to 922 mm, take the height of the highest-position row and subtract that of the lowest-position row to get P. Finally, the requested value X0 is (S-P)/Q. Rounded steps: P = -2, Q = -7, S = -16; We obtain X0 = 2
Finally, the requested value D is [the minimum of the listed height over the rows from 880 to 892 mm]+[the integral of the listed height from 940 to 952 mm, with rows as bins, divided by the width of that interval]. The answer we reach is 47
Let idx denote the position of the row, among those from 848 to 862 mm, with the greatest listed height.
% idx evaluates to 849 mm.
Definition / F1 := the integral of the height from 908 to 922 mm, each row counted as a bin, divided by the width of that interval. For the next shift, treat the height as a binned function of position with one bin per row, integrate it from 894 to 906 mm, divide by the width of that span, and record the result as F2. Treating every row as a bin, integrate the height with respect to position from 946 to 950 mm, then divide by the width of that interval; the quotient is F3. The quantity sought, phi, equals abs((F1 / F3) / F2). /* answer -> 0.060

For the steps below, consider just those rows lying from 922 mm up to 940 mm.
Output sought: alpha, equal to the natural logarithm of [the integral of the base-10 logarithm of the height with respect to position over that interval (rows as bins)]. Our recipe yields 3.23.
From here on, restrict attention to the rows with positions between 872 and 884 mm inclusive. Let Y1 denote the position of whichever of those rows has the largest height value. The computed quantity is 879 mm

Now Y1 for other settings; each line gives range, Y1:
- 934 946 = 935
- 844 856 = 849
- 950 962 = 961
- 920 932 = 925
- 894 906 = 903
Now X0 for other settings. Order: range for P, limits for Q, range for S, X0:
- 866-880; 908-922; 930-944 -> 7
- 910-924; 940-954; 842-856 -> 1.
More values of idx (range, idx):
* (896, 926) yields 907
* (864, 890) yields 879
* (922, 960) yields 925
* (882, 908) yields 891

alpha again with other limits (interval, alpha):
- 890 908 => 3.30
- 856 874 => 3.28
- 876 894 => 3.30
